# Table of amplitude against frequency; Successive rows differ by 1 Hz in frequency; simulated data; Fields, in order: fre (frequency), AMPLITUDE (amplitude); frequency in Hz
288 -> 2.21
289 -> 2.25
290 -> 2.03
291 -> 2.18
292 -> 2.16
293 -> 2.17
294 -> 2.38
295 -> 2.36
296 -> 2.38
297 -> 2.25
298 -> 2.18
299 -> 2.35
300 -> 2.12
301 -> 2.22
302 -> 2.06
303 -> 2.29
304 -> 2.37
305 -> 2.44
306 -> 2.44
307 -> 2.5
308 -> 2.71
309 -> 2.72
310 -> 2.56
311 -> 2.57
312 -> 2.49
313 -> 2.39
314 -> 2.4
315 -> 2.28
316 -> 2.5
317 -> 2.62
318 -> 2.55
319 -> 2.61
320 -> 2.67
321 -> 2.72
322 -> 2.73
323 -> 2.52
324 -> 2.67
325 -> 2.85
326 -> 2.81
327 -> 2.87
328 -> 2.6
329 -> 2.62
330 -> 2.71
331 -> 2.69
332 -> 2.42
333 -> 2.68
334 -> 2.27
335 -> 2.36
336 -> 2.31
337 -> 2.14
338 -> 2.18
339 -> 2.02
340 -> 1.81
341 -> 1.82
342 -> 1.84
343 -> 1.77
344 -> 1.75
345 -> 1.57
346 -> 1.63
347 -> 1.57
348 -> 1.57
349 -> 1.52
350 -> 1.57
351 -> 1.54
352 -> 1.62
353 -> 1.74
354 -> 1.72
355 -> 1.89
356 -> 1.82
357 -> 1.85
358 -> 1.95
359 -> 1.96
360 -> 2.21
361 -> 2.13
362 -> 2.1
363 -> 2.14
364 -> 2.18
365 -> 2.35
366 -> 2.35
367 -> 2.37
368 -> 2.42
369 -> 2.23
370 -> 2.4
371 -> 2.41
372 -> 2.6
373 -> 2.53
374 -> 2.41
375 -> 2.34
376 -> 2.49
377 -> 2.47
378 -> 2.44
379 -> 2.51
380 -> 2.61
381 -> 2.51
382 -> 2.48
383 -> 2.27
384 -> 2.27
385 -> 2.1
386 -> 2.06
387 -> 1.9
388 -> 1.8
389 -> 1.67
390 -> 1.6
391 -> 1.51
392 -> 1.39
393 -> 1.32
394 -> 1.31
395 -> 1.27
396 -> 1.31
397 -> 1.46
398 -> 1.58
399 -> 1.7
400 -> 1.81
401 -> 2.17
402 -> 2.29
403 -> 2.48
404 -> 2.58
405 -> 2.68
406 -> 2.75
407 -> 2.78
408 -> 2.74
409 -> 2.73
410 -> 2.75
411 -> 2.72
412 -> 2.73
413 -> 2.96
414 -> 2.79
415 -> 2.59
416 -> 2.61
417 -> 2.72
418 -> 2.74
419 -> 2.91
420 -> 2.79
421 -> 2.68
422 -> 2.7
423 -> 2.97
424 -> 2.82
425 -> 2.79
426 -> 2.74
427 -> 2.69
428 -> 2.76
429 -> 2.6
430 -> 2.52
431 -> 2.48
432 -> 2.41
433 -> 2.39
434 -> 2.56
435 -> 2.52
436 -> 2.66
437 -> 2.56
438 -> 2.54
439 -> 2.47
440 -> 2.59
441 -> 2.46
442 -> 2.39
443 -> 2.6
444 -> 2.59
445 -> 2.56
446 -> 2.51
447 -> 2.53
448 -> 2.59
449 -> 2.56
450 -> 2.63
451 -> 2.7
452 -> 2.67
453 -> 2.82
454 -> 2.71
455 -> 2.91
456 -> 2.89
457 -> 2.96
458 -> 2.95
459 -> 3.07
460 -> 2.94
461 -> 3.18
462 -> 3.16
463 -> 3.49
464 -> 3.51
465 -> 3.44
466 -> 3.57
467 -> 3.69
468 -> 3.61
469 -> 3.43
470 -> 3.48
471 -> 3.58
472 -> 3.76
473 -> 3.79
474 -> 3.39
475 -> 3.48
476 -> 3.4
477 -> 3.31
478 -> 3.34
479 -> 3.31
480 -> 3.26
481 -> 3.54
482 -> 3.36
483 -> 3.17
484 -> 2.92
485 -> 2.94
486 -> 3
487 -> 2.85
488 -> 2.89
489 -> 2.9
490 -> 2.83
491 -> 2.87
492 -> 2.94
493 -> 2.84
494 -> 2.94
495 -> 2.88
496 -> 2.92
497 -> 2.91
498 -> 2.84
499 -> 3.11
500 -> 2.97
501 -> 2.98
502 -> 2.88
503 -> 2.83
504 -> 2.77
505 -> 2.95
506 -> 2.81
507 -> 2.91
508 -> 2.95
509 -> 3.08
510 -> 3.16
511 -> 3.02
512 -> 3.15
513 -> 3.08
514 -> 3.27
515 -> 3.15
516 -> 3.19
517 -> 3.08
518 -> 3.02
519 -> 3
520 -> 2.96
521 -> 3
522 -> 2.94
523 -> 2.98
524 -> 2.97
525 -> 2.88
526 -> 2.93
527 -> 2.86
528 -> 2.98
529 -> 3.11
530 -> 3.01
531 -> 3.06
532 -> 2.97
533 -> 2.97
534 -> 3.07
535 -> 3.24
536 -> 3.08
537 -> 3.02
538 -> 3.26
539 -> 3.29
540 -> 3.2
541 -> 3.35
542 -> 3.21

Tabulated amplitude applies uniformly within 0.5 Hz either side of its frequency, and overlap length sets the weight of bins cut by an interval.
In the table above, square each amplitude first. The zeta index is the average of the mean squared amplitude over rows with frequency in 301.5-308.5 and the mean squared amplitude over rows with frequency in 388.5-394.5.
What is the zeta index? 3.99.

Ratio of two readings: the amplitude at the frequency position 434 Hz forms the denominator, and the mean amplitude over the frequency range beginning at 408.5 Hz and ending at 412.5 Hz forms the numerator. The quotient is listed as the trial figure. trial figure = 1.07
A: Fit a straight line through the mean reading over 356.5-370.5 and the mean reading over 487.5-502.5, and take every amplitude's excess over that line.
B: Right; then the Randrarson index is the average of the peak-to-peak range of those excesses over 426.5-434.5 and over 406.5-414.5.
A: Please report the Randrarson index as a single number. 0.3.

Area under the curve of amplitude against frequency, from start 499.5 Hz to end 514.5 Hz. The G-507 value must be 45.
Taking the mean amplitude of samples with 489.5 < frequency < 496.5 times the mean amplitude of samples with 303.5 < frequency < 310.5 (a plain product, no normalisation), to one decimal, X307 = 7.3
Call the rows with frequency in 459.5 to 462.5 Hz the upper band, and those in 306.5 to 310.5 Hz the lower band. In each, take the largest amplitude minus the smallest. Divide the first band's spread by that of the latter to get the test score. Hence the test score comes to 1.09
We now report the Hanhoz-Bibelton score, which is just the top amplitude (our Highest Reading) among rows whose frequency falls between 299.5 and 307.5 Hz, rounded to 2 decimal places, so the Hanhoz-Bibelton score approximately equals 2.50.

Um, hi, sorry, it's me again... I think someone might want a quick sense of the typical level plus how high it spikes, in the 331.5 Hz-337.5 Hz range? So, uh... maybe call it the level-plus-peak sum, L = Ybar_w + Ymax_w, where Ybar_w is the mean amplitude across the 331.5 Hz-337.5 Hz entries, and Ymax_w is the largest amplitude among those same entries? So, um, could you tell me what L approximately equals 5.0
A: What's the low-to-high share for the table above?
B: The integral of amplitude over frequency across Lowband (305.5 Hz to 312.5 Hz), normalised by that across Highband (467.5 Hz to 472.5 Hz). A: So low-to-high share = 1.01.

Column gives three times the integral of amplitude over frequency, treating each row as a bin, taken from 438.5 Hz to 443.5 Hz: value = 37.5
